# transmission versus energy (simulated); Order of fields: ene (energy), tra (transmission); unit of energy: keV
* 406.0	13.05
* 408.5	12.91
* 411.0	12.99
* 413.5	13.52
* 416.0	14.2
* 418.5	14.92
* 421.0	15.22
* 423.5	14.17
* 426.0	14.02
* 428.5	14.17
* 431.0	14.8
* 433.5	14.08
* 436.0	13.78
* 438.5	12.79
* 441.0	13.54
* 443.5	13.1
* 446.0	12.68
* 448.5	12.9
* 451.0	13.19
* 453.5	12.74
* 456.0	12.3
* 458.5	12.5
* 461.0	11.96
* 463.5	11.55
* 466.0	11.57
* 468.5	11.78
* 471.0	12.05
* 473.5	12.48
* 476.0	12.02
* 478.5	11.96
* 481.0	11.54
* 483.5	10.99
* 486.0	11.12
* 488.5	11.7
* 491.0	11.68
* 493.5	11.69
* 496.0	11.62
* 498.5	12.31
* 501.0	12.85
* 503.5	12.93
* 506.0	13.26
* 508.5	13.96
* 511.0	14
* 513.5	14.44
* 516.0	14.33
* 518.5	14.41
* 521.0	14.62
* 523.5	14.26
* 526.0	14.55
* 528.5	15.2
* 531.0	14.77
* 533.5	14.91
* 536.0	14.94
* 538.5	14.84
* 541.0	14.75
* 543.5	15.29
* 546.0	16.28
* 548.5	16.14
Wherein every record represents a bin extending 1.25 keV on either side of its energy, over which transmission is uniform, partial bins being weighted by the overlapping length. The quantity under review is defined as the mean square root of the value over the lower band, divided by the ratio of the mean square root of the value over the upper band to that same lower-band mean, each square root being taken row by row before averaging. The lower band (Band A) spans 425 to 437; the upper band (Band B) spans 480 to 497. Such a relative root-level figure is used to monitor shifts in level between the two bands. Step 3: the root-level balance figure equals 4.2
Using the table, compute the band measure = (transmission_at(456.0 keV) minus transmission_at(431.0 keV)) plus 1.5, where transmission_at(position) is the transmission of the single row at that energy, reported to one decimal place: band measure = -1.0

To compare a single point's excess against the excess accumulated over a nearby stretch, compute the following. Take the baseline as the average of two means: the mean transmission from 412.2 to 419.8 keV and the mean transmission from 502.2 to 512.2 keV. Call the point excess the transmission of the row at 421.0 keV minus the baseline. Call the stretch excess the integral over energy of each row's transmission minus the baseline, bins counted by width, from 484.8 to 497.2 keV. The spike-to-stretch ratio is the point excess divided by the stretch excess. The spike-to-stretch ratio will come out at -0.05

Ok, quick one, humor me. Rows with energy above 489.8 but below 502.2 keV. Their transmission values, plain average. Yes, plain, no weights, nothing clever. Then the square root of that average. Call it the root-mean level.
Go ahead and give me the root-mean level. 3.47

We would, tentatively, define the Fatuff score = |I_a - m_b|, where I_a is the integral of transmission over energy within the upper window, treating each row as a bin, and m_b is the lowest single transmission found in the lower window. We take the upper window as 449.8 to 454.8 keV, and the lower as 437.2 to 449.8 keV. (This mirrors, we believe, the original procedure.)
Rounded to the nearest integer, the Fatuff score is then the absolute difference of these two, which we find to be 52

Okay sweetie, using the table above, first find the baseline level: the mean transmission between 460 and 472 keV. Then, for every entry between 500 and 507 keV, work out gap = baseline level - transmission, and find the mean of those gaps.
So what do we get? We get -1.2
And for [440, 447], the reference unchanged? -1.3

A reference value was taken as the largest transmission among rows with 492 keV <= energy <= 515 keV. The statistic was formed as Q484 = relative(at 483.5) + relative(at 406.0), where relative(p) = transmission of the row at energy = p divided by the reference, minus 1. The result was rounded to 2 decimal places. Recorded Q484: -0.34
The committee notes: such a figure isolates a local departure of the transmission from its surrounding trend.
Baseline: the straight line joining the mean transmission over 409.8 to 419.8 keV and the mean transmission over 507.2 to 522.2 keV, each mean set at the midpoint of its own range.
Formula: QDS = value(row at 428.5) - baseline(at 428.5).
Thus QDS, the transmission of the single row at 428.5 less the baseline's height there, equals 0.2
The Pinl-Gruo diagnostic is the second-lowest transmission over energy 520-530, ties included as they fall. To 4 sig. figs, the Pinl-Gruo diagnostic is 14.55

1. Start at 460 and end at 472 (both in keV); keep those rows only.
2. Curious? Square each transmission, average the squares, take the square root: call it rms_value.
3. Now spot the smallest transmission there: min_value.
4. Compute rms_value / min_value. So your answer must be 1.02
